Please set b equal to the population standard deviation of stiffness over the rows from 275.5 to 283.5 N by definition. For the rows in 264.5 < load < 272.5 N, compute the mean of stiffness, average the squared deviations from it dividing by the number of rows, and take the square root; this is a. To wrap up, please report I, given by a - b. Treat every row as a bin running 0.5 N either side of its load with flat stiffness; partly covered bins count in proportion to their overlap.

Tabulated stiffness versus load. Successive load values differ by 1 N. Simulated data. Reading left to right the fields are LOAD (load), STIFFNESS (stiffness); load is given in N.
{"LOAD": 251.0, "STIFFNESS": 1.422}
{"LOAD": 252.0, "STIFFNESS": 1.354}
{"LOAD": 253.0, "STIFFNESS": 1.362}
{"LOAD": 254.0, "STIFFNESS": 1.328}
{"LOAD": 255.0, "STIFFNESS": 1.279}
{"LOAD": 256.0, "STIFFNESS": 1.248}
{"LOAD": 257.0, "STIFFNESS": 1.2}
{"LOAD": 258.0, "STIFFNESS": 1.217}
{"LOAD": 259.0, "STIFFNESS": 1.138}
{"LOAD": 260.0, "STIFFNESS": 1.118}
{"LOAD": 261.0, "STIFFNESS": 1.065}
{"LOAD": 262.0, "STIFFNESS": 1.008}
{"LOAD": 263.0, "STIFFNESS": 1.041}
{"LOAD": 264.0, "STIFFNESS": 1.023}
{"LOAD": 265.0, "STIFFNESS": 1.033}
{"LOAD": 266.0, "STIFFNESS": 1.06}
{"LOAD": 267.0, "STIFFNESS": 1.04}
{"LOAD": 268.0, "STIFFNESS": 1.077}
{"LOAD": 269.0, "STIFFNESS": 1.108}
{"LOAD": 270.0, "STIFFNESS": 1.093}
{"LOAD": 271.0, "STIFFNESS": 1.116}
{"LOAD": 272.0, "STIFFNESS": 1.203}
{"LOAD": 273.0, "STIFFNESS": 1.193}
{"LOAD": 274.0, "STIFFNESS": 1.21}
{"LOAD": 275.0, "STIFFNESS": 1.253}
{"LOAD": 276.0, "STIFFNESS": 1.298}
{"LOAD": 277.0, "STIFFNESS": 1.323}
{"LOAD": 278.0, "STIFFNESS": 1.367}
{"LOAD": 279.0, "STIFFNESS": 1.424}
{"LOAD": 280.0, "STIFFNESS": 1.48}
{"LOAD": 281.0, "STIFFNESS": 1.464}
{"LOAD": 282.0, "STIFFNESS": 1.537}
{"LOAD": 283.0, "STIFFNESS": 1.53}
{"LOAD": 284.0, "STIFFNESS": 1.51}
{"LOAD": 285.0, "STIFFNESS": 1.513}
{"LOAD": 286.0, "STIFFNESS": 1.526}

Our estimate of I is -0.034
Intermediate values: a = 0.051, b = 0.085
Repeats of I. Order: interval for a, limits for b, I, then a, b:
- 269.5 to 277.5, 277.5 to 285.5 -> 0.021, 0.075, 0.055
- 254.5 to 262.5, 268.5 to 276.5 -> 0.019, 0.087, 0.069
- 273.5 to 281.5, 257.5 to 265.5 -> 0.025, 0.092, 0.067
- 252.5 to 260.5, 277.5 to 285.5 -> 0.026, 0.080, 0.055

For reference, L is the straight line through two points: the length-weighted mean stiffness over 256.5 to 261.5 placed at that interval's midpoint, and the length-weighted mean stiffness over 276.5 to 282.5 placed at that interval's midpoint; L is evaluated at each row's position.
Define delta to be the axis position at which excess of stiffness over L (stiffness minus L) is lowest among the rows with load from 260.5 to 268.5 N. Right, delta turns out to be 267.0 N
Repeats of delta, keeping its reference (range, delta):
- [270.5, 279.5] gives 271.0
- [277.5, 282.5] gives 278.0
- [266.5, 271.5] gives 267.0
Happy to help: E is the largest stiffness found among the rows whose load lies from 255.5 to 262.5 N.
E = 1.248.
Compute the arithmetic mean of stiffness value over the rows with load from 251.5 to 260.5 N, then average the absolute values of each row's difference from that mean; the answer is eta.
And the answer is 0.072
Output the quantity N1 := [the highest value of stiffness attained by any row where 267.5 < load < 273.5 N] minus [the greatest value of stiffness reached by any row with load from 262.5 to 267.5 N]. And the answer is 0.14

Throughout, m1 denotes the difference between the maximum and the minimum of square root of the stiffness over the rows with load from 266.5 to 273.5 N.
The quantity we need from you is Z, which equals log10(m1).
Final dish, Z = -1.11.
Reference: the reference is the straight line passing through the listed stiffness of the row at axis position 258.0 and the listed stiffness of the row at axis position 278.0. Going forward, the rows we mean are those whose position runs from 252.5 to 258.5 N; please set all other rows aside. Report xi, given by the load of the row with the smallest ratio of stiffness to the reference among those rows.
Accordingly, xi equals 257.0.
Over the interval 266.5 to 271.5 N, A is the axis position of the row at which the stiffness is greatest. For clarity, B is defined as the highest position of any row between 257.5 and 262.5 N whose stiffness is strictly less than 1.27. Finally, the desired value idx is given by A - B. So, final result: 9 N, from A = 271.0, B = 262.0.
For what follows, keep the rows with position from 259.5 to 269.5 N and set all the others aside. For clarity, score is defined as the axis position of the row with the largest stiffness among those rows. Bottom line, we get 260.0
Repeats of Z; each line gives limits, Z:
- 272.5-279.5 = -1.00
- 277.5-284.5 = -1.15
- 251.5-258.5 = -1.15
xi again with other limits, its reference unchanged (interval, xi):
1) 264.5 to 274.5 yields 267.0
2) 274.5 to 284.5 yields 275.0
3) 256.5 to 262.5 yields 262.0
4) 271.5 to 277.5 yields 273.0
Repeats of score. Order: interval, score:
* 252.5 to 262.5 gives 253.0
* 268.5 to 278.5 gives 278.0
